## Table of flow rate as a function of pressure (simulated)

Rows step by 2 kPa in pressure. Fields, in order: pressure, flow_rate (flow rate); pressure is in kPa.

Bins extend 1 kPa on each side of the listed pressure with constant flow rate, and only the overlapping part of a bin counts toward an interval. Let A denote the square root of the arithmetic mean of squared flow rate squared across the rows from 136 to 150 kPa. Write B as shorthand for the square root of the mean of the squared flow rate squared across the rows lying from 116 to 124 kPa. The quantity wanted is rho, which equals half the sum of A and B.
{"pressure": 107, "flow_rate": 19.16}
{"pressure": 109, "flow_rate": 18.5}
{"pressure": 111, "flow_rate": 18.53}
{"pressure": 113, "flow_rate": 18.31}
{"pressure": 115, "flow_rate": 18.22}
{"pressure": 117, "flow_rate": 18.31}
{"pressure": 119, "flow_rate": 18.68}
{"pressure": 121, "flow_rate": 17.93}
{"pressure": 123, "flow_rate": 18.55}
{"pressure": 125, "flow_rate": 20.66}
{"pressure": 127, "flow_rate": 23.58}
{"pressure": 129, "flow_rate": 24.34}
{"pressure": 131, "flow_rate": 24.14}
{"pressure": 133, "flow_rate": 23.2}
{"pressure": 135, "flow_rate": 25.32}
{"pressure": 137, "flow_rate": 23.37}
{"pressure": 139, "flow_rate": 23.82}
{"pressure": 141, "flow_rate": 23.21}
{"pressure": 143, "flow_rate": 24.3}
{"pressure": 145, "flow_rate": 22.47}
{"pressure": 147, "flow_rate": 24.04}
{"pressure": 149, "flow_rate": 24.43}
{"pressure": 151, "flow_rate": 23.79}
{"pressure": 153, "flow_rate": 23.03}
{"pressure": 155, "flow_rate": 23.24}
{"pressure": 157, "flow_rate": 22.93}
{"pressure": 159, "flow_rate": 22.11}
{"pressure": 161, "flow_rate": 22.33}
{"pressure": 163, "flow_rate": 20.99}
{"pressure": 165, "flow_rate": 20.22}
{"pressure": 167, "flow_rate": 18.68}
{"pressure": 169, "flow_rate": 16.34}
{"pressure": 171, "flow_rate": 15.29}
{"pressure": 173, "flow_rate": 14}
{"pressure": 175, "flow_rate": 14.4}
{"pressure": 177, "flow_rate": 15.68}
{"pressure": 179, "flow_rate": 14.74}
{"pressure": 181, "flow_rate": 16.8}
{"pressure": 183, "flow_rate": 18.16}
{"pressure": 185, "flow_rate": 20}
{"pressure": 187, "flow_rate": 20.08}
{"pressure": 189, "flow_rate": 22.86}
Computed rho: 449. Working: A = 561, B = 338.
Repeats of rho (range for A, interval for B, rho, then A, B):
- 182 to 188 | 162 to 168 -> 390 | 379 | 401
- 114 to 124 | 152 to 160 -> 429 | 336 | 522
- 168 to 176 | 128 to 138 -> 404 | 228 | 581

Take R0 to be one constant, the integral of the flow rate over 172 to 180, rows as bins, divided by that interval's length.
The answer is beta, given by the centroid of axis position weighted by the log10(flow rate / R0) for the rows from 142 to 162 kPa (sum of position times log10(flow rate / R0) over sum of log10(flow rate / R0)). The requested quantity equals 151.7 kPa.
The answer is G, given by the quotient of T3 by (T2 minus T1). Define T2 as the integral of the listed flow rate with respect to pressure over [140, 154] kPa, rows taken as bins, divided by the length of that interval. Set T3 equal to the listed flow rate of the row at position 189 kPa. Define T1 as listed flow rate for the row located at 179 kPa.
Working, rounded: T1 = 14.74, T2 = 23.6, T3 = 22.86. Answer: 3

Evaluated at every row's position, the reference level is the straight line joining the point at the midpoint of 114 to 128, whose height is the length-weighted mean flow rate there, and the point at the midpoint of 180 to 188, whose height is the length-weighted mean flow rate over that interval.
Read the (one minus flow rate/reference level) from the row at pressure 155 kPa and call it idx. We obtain -0.22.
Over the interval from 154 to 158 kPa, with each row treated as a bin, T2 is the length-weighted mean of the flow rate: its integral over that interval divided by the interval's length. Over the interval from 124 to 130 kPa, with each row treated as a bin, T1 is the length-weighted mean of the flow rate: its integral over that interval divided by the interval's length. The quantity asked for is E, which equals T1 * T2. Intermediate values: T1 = 22.9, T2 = 23.1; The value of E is 528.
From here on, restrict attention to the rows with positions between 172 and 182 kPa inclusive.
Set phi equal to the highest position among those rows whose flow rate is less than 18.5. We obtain 181 kPa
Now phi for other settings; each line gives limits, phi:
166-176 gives 175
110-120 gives 117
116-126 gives 121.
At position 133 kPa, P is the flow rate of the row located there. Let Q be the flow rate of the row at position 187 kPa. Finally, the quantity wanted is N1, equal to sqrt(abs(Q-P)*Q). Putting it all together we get 7.9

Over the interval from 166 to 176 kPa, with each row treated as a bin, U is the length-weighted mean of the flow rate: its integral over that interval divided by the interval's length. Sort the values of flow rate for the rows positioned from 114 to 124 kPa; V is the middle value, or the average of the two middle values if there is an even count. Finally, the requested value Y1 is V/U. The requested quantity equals 1.16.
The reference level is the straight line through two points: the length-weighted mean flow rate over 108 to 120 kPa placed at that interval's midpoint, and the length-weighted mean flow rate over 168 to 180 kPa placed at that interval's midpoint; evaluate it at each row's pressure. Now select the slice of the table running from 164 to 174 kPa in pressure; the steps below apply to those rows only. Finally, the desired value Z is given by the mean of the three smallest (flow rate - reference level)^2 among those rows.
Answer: 1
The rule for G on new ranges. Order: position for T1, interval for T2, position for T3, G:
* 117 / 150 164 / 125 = 5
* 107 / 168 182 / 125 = -5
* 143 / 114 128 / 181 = -3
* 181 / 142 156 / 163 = 3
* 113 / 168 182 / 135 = -8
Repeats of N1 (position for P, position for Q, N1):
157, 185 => 7.7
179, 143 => 15.2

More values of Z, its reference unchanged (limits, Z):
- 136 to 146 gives 37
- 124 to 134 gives 26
